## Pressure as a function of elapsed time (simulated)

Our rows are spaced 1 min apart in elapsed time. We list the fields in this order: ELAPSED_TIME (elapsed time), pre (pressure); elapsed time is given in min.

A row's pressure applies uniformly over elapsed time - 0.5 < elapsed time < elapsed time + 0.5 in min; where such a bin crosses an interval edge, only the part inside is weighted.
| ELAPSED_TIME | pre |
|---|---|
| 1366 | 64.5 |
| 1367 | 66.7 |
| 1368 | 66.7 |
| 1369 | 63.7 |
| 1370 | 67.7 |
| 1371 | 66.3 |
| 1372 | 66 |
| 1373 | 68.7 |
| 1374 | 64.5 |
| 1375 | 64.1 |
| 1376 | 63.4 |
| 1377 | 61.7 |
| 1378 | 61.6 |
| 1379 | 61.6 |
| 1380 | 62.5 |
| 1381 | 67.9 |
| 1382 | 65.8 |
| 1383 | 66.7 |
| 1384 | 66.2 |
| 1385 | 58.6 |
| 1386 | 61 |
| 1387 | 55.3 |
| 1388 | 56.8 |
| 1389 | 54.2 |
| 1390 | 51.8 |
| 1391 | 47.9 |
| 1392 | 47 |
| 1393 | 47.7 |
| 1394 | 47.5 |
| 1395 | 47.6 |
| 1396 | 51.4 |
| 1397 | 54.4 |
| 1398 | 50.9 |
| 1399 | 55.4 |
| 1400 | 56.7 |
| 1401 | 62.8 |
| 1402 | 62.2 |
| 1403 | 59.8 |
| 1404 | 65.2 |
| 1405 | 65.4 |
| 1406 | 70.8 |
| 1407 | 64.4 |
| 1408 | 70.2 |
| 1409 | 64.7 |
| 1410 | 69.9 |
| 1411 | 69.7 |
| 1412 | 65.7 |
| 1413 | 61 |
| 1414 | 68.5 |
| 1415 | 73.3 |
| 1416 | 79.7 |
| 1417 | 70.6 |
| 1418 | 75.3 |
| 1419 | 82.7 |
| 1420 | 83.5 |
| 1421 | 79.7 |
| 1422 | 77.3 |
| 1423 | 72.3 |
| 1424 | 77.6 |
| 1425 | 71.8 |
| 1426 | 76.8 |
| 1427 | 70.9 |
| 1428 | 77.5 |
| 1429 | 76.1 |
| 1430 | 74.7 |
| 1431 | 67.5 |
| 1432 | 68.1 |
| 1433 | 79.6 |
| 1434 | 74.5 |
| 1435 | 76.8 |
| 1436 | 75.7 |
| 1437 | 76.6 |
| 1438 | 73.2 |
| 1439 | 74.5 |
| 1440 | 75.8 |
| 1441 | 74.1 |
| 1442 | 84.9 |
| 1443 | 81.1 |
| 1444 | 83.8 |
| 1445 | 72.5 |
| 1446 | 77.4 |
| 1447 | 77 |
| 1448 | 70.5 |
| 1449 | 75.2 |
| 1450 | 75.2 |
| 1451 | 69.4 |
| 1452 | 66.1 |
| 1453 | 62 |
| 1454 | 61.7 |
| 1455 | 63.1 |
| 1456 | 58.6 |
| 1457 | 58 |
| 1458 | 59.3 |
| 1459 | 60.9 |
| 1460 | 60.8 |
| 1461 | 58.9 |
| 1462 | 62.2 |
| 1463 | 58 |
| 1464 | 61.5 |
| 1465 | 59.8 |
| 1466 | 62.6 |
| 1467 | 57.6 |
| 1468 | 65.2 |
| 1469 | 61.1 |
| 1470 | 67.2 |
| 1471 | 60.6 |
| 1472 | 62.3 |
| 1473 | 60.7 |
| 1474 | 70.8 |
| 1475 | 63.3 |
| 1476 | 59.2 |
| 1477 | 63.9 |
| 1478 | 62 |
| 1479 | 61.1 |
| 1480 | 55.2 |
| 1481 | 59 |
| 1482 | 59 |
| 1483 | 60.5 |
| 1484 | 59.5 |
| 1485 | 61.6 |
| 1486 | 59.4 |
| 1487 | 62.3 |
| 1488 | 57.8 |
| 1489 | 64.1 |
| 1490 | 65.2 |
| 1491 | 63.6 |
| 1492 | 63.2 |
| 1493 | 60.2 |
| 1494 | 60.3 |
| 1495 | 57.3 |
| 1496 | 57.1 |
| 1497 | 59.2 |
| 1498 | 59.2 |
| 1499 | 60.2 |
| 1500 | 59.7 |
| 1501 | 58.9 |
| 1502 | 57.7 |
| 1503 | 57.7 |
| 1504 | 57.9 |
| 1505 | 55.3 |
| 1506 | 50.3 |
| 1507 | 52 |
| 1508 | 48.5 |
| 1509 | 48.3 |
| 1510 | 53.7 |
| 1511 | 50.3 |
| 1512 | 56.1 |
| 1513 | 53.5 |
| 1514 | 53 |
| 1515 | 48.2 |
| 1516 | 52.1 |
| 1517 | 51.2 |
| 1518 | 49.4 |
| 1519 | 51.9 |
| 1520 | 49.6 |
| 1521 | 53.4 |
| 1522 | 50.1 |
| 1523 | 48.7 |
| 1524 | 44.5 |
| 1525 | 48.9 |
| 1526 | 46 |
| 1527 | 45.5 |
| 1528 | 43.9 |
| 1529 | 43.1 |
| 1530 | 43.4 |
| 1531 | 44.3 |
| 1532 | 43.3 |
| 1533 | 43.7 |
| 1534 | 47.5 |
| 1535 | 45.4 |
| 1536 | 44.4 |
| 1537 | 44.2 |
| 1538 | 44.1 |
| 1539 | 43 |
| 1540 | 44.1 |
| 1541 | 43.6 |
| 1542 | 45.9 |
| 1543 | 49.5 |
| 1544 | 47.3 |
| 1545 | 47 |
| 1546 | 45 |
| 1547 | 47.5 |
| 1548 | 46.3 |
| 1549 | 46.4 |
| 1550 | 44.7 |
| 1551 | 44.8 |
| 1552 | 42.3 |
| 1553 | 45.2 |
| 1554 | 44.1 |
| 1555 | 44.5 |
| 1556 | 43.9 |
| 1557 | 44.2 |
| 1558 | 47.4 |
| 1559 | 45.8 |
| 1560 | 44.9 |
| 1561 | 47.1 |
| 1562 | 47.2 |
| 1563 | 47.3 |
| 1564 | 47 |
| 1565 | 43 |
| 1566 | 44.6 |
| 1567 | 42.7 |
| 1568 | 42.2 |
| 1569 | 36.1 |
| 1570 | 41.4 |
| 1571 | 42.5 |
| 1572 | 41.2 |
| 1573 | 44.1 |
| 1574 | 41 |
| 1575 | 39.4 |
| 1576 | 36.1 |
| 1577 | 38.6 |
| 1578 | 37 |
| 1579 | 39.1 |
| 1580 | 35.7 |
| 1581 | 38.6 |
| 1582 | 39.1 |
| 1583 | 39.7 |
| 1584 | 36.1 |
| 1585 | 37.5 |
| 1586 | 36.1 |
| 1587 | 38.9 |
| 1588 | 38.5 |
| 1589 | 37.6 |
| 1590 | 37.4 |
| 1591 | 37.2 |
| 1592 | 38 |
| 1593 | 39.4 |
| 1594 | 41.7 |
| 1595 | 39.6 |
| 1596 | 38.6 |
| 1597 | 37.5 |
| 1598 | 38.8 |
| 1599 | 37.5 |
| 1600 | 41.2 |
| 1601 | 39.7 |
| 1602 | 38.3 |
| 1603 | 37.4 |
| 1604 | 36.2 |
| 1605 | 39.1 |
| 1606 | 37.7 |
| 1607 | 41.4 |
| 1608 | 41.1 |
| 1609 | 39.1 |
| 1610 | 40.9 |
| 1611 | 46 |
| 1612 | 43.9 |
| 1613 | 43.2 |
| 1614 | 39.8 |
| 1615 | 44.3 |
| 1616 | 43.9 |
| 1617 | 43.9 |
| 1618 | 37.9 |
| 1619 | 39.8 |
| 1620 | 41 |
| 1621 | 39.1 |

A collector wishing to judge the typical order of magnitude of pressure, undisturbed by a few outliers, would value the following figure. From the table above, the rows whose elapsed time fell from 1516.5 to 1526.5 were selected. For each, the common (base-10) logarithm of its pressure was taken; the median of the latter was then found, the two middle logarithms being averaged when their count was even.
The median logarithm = 1.69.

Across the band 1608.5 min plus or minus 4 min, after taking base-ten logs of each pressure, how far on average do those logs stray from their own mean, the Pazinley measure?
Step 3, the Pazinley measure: 0.020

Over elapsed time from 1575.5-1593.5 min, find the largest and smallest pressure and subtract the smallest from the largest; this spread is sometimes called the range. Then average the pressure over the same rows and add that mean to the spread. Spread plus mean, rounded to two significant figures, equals 42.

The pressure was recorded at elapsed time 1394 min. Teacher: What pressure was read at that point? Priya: 47.5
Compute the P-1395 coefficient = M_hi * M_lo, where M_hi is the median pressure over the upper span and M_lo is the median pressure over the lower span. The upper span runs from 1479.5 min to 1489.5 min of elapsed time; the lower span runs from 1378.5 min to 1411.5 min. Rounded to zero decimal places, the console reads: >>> 3626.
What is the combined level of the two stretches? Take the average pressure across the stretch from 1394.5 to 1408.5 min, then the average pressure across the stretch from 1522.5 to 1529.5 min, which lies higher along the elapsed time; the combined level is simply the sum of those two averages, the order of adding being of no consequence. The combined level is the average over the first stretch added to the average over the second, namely 106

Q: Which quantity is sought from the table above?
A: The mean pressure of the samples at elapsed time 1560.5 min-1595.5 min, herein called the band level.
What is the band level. 40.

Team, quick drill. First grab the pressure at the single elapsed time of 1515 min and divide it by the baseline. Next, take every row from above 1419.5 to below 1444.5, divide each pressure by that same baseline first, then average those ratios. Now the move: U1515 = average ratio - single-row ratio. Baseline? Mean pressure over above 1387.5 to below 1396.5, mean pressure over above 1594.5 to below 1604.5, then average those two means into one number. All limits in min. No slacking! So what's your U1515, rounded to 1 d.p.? 0.6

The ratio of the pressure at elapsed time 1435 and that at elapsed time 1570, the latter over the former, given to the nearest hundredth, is 0.54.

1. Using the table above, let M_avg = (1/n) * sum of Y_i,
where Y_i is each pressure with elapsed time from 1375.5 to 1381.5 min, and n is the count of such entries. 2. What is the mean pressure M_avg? 63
